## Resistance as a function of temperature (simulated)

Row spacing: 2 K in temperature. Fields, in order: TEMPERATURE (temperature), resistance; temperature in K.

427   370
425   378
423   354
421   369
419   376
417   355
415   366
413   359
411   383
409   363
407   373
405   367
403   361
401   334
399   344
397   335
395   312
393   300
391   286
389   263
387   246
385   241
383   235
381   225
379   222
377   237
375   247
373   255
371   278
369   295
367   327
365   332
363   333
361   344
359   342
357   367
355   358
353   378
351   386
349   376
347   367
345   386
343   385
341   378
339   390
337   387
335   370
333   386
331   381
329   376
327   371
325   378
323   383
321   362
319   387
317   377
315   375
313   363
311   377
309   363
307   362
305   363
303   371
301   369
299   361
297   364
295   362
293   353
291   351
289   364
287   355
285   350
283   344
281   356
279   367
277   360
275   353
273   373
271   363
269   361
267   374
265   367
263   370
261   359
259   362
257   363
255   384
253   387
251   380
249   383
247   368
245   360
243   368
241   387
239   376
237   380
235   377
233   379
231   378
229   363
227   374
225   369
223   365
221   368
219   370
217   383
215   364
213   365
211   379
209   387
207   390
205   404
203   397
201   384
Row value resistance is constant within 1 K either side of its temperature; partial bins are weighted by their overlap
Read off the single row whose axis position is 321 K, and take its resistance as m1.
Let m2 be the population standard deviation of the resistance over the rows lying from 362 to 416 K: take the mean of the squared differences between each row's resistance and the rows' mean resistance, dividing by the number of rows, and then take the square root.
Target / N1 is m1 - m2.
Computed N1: 310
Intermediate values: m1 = 362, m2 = 52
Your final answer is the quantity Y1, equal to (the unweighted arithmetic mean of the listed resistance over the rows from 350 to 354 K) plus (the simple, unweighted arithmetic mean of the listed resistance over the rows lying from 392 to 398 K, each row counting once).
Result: 698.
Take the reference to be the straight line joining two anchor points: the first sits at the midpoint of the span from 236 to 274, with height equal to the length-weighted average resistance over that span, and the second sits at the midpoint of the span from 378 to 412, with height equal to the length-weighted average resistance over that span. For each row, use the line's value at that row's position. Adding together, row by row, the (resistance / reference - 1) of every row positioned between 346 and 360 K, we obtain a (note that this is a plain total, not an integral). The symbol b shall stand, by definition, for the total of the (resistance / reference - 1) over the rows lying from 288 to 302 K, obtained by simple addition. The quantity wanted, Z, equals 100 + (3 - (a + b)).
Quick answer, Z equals 102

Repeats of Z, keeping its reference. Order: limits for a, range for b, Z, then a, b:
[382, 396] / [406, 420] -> 102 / -0.9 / 1.68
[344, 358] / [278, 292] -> 102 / 1.0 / -0.04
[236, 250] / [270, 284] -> 103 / -0.1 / -0.04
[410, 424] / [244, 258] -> 101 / 1.7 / 0.02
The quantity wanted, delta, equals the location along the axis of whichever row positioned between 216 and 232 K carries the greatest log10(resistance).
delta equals 217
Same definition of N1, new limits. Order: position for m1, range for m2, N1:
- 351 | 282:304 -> 378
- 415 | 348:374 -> 328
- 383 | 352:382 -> 182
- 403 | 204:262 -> 350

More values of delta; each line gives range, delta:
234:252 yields 241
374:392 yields 391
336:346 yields 339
